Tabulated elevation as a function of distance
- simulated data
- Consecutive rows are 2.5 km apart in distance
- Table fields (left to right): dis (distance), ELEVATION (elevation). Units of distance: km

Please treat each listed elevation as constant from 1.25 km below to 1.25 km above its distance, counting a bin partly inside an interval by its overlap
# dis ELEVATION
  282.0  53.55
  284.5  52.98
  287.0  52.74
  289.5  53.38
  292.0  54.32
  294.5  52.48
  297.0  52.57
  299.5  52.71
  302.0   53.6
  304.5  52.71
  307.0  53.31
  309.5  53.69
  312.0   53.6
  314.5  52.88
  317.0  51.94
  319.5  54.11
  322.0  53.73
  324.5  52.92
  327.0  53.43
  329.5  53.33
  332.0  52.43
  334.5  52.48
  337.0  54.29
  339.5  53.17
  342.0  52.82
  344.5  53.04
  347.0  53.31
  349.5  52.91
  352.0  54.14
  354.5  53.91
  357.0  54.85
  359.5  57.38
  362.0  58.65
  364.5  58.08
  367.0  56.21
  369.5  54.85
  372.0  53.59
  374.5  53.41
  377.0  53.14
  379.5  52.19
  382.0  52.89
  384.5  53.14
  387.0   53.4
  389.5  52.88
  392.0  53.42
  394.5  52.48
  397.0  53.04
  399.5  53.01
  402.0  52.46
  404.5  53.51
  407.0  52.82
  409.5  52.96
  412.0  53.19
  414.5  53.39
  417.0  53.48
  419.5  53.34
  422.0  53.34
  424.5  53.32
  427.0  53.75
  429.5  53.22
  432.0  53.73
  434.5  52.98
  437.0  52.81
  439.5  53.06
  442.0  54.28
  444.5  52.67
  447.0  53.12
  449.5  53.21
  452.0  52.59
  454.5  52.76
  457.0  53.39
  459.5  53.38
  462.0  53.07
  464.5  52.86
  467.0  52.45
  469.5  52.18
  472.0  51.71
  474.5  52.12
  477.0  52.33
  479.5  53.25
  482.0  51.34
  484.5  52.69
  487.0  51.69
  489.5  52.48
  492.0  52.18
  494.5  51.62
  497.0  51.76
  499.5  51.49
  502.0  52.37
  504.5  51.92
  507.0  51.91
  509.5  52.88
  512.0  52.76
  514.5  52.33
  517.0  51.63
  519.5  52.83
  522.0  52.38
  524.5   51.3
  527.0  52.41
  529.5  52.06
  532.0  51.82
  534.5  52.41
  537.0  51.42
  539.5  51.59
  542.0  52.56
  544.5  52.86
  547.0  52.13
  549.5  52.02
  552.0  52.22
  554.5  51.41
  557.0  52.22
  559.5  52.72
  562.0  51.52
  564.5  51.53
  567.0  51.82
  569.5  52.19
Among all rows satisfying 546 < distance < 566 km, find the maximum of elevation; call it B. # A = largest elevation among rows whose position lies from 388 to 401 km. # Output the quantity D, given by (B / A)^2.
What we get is 0.974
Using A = 53.42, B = 52.72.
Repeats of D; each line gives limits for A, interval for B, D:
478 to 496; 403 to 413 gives 1.010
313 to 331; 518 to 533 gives 0.953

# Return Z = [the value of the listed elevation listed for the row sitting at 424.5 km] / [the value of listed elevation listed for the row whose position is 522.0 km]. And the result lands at 1.02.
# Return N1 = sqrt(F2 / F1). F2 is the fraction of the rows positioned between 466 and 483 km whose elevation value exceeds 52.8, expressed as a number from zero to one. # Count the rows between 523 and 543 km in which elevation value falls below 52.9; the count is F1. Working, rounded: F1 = 8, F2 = 0.14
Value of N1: 0.13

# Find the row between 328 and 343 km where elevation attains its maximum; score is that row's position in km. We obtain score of 337.0 km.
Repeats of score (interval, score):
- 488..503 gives 489.5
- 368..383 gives 369.5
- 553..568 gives 559.5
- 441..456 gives 442.0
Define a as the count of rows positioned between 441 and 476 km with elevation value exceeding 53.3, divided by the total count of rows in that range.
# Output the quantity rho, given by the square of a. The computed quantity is 0.05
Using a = 0.21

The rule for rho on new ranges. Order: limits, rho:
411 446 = 0.33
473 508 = 0.00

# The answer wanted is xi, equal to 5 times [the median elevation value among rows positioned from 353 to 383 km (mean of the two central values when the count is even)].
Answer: 272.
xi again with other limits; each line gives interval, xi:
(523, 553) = 260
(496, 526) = 261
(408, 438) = 267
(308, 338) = 267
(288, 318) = 265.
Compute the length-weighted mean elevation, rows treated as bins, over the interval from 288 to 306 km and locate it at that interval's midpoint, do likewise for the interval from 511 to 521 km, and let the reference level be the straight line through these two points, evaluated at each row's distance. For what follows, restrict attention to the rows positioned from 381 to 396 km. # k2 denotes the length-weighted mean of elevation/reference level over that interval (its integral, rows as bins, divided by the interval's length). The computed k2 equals 1.00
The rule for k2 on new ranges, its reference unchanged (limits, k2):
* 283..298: 1.00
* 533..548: 1.00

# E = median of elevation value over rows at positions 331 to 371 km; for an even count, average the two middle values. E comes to 54.0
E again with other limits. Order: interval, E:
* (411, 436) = 53.3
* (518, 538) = 52.2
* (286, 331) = 53.3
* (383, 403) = 53.0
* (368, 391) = 53.1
